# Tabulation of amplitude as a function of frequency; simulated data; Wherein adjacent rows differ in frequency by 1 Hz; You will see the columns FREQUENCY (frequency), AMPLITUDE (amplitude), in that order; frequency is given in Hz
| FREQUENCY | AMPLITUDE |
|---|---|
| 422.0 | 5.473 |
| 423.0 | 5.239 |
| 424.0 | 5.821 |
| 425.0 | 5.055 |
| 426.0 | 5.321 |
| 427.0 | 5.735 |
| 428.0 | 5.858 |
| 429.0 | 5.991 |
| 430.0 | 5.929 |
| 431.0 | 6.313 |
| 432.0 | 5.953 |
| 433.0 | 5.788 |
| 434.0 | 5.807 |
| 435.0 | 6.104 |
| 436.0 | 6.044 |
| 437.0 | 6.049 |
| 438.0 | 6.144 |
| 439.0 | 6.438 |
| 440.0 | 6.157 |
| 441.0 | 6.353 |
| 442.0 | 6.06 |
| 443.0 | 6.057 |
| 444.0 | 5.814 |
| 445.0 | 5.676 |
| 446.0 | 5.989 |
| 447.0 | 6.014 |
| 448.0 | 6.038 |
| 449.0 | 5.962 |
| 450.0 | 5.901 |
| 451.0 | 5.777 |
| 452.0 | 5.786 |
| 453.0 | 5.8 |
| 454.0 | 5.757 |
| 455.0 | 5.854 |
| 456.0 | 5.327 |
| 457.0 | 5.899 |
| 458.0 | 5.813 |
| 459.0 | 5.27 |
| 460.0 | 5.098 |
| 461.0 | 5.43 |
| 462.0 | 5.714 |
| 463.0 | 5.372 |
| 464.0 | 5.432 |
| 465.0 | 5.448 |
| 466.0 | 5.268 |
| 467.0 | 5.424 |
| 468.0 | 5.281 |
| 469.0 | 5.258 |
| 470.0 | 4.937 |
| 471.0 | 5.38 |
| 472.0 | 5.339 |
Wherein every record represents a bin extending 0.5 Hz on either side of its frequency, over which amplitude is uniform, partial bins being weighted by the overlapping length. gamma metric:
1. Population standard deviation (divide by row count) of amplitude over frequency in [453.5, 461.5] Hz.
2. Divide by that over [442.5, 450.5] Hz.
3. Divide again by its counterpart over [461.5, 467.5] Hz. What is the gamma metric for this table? 18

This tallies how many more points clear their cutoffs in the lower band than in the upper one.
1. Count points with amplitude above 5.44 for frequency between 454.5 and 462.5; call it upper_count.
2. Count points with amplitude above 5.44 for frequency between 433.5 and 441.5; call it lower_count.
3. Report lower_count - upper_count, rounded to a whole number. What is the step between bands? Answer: 4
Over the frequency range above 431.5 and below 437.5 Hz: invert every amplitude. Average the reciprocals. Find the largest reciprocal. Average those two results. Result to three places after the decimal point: 0.170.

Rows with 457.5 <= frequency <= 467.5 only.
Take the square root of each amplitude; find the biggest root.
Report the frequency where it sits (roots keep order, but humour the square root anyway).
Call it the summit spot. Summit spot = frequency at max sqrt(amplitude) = 458.0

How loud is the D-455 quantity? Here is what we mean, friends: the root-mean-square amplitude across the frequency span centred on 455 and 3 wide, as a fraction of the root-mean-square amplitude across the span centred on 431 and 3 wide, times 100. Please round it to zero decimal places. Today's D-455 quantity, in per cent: 93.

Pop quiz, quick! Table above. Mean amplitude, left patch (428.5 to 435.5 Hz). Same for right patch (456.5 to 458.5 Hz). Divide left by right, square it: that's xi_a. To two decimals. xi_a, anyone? 1.04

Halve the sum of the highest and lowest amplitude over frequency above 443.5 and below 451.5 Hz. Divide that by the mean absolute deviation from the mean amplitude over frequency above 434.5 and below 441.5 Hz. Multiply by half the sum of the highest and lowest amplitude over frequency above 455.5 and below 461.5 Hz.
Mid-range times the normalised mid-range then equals 267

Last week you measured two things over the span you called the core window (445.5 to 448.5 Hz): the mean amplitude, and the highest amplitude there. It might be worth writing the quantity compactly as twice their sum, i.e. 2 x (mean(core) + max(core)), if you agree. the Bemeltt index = 24.1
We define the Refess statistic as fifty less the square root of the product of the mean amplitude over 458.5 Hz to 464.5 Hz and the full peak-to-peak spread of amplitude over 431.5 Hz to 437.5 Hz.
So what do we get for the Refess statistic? 48.7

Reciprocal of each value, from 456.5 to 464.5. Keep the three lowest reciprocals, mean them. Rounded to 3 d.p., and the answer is 0.172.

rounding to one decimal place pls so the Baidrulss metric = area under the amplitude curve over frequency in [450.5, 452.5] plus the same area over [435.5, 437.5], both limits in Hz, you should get 23.7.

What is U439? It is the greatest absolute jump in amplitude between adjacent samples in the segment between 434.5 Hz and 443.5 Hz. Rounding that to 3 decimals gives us 0.294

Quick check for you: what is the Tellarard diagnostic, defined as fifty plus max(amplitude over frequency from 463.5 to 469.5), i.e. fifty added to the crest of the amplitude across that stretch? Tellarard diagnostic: 55.4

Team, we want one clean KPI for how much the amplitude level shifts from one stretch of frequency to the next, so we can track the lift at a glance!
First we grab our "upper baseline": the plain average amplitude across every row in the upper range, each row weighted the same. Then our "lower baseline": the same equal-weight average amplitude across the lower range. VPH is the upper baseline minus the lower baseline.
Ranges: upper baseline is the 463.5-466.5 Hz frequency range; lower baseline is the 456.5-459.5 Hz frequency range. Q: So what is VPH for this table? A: -0.3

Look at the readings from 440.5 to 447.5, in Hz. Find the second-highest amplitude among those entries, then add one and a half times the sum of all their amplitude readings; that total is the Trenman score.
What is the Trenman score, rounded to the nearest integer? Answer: 69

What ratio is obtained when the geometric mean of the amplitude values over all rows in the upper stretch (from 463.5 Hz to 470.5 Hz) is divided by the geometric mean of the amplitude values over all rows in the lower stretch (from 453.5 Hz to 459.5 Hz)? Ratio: 0.94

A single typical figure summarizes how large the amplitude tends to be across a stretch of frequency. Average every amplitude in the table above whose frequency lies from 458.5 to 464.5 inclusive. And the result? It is 5.39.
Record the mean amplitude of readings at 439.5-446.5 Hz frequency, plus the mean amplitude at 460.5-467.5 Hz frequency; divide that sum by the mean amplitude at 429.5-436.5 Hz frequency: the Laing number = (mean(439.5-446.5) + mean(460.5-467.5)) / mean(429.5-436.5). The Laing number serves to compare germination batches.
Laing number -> 1.91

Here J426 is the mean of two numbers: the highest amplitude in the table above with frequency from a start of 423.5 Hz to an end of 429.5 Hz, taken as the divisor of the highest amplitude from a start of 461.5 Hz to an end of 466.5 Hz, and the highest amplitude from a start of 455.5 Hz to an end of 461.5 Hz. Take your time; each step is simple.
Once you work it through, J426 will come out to 3.43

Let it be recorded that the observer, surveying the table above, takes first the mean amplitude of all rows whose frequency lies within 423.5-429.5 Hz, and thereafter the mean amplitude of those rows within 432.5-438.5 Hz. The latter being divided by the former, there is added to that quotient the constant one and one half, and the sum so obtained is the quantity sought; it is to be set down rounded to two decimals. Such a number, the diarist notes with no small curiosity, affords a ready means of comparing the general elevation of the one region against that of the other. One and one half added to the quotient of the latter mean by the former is 2.56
